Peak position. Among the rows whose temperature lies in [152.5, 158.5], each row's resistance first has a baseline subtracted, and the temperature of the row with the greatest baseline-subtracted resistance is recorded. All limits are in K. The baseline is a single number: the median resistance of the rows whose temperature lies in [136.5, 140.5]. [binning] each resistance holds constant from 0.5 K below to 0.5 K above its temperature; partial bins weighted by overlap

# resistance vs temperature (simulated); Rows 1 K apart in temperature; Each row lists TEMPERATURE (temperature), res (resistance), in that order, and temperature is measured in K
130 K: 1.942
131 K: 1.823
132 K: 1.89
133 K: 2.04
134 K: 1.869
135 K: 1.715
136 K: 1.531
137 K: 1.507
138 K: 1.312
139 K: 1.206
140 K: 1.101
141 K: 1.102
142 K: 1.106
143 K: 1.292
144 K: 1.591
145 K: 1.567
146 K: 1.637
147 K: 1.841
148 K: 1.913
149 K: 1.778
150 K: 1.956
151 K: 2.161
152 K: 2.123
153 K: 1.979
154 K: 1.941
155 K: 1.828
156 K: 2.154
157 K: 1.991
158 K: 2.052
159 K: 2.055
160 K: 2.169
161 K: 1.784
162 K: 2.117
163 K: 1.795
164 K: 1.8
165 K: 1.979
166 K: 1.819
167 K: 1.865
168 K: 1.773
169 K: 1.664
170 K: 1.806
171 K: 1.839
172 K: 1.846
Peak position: 156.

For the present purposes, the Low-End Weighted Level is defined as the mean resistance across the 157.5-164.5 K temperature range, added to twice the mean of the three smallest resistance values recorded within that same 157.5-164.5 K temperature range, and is 5.6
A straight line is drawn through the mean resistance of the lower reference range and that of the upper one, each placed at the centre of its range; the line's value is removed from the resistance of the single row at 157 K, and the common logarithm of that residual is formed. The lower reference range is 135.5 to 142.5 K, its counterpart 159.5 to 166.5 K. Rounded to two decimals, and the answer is -0.63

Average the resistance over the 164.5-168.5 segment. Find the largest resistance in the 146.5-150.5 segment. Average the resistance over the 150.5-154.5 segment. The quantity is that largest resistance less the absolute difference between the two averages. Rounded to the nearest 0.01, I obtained 1.76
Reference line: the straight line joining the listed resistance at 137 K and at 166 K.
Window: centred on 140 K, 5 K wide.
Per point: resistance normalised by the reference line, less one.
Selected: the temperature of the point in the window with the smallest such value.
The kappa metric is 142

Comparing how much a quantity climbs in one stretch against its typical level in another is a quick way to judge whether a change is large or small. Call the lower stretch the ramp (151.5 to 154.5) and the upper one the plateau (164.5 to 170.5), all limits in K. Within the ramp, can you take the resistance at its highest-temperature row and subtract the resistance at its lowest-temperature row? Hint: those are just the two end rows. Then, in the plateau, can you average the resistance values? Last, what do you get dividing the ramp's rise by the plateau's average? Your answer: -0.10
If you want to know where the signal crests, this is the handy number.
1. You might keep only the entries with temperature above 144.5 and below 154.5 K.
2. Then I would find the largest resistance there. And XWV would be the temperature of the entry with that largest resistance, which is 151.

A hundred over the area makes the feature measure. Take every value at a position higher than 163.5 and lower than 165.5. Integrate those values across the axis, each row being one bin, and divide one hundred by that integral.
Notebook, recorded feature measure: 26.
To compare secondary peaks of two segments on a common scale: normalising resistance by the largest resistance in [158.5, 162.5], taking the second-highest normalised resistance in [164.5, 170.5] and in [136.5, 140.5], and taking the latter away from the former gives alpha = 0.3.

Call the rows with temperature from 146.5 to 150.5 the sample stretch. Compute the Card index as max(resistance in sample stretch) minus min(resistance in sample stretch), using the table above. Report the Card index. 0.18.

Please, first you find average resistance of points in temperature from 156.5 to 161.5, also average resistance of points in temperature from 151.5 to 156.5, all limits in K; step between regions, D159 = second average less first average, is 0.0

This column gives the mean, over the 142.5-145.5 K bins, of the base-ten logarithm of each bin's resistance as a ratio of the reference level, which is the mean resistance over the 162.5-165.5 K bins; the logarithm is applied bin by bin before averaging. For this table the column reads -0.10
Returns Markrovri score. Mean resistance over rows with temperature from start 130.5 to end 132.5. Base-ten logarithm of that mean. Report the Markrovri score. 0.269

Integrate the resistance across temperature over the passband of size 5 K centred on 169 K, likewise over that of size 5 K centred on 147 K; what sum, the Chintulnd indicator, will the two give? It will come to 17.7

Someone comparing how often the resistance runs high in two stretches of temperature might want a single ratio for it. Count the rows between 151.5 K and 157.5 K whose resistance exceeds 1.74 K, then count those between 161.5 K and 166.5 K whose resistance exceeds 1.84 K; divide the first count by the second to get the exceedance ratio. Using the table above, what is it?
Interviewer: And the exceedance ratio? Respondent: 3.00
